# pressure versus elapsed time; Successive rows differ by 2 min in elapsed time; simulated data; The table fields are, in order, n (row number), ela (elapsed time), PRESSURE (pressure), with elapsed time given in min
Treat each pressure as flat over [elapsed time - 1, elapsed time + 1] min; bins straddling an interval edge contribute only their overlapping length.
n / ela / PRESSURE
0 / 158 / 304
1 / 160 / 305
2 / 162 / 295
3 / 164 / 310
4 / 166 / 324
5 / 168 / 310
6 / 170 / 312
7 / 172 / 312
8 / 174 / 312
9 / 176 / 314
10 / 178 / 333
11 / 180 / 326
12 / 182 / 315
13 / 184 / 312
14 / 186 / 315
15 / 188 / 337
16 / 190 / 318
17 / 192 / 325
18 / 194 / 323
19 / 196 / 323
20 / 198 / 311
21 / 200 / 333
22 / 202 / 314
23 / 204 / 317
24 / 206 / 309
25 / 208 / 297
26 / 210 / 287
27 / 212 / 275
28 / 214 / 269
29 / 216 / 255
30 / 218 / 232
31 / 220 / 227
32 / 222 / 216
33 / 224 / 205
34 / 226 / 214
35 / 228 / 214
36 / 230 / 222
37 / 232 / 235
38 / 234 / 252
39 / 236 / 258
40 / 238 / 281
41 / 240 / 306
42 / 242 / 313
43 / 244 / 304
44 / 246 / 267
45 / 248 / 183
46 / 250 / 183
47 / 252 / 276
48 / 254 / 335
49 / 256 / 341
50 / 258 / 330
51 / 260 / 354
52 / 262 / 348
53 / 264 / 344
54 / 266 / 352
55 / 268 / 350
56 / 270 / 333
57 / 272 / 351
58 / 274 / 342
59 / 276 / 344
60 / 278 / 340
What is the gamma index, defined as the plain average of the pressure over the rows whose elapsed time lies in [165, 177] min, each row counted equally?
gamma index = 314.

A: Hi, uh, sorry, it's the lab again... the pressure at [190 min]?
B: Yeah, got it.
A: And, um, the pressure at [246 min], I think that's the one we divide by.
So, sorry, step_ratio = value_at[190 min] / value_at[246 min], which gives 1.19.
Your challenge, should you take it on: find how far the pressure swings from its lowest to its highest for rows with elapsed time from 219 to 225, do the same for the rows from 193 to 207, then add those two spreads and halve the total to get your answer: 23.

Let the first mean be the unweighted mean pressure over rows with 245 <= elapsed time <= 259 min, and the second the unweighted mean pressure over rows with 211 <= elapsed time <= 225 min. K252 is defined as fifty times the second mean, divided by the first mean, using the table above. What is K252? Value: 44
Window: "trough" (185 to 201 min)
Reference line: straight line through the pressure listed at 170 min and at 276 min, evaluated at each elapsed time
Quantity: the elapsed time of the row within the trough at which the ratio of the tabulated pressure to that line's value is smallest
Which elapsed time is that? 198 min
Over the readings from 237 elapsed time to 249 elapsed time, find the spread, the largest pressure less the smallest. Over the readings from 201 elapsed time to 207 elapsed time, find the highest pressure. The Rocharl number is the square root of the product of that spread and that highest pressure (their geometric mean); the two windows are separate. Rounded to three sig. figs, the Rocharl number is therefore 203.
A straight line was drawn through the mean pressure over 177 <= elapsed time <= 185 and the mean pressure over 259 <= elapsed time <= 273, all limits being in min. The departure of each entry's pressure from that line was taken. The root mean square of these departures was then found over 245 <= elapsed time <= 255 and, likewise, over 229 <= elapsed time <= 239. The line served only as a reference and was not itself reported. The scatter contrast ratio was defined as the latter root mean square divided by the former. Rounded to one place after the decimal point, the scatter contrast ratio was 0.8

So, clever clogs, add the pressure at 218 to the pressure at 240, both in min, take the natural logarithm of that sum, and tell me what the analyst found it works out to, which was 6.29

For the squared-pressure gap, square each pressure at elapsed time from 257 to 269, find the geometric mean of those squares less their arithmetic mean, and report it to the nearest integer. -128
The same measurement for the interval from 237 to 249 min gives -4294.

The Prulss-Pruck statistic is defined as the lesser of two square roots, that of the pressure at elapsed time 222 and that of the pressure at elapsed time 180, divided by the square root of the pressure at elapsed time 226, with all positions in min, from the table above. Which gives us 1.00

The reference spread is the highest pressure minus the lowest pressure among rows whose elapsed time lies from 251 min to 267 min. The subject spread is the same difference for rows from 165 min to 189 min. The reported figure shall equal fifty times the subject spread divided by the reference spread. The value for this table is 17.3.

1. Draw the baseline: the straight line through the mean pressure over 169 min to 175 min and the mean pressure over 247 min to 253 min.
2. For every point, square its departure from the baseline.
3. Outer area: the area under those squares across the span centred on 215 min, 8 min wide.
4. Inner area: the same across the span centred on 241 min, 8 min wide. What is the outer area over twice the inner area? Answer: 0.02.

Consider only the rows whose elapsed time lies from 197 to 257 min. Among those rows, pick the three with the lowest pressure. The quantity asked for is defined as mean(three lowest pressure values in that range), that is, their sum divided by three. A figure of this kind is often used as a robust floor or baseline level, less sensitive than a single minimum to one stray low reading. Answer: 190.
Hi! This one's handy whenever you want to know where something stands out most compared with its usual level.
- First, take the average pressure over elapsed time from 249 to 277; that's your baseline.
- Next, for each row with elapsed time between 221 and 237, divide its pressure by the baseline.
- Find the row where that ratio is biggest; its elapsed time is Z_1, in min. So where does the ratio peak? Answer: 236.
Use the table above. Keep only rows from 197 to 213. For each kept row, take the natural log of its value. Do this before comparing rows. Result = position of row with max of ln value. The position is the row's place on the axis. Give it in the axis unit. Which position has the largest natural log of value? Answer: 200 min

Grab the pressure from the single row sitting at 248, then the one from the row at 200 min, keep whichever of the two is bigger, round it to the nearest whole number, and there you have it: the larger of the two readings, 333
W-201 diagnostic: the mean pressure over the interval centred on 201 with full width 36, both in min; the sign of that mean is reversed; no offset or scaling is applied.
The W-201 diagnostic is -303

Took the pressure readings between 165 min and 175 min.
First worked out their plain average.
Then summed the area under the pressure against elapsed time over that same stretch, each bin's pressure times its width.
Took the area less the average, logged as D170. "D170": 2826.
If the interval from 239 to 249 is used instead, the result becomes 2471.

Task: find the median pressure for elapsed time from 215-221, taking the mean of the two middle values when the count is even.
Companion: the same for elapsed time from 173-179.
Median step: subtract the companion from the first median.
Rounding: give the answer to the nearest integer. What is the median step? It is -82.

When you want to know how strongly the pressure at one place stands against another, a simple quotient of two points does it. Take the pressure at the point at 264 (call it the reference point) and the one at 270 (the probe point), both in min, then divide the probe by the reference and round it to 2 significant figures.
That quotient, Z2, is 0.97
